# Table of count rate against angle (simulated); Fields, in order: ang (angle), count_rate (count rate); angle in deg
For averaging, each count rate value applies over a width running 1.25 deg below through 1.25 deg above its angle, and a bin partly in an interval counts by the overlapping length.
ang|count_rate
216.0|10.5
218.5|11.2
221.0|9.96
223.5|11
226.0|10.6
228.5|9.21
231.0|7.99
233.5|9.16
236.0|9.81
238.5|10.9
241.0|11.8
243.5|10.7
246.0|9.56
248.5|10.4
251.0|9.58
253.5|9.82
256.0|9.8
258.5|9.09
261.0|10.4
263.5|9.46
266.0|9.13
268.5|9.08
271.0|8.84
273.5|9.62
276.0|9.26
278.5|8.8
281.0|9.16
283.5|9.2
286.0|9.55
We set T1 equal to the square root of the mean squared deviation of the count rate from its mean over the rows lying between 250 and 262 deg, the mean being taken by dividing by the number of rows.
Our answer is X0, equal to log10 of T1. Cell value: -0.37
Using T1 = 0.42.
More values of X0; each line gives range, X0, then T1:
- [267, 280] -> -0.52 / 0.30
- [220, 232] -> 0.03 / 1.07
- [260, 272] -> -0.26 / 0.55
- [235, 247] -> -0.09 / 0.80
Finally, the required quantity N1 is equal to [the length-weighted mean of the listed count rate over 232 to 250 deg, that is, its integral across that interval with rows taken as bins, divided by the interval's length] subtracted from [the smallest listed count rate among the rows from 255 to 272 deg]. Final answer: -1.4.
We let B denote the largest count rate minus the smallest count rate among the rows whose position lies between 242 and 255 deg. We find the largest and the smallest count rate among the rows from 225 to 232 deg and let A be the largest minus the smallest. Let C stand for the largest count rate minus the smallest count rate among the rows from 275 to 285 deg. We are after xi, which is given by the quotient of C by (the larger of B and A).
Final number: 0.2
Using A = 2.6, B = 1.1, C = 0.46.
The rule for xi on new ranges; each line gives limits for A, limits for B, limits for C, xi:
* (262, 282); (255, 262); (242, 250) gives 0.9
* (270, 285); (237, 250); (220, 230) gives 0.8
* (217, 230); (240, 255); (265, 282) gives 0.4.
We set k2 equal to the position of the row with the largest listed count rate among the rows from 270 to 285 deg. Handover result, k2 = 273.5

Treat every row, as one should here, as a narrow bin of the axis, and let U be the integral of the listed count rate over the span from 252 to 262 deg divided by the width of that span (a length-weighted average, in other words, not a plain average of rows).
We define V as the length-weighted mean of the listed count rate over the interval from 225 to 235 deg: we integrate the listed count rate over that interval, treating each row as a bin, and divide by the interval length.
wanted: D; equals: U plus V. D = 19.0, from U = 9.8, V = 9.22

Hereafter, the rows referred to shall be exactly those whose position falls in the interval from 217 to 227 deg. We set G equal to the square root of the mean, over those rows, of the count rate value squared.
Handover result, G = 10.7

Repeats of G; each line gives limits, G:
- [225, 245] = 10.1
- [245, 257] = 9.8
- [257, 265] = 9.7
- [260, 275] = 9.4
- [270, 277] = 9.2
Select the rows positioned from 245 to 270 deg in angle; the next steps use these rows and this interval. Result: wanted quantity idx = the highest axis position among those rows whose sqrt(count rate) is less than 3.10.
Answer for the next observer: 268.5 deg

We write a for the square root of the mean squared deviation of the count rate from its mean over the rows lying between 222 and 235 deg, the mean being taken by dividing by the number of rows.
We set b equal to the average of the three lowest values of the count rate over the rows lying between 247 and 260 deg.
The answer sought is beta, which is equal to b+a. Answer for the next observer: 10.6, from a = 1.1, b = 9.5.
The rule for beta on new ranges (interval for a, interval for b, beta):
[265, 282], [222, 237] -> 9.0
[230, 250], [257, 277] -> 10.1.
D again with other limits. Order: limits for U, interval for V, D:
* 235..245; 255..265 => 20.5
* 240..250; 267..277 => 19.8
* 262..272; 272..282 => 18.4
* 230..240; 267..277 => 18.8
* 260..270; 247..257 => 19.4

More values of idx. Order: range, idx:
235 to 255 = 251.0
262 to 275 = 271.0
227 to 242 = 233.5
